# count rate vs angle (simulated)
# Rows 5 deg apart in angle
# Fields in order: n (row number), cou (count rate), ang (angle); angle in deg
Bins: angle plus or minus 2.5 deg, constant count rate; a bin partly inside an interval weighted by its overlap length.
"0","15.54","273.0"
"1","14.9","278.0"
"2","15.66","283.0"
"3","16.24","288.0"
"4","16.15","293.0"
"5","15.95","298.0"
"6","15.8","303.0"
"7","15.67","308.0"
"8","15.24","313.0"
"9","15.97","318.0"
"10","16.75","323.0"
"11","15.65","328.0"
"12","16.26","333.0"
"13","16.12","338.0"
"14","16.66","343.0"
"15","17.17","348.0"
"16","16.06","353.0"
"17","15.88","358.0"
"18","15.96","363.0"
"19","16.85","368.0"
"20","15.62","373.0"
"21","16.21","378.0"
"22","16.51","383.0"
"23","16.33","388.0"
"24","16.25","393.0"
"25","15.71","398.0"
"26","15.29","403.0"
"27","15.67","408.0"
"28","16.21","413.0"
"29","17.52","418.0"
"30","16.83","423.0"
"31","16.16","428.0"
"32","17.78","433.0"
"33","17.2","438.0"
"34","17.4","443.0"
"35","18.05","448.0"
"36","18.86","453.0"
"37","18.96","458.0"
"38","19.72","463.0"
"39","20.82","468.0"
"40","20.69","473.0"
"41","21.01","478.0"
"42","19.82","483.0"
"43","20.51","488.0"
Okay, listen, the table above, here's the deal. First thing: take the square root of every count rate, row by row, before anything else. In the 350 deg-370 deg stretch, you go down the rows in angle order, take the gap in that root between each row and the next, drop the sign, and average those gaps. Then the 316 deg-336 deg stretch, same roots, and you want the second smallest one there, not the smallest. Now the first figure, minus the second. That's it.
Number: -3.95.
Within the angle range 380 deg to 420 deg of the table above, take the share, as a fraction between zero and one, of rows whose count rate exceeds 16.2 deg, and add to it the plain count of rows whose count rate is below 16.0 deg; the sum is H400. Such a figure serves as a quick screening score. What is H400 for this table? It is 3.6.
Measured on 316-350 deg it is 2.6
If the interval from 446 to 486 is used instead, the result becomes 1.0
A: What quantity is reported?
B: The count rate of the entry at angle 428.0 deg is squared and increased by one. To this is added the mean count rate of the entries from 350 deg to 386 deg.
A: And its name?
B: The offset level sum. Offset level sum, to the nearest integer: 278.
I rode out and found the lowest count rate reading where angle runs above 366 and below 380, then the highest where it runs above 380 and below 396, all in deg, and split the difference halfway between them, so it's 16.1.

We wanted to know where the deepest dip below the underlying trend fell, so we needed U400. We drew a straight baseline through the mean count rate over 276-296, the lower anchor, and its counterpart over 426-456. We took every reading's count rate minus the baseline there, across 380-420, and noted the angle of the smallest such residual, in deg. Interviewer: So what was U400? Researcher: 403.0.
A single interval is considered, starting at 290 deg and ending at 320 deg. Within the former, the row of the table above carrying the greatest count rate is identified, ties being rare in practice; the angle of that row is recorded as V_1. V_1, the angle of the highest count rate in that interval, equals 293.0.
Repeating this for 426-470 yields 468.0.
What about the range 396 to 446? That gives 433.0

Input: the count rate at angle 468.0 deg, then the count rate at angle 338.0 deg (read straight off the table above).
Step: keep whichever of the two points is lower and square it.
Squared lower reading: 260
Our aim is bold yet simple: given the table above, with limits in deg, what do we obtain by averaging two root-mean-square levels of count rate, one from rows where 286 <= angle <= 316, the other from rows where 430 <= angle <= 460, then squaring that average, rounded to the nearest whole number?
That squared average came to 287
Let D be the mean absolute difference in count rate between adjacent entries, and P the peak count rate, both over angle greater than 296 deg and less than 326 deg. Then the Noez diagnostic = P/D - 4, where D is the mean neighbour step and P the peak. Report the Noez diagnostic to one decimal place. 33.7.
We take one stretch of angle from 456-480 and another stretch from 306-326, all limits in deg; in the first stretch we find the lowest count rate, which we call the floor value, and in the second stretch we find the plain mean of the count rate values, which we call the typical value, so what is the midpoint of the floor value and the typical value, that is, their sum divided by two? 17.4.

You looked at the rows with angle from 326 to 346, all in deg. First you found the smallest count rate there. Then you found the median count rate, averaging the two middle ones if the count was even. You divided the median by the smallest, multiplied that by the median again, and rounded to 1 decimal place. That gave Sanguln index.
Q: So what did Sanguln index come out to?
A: 16.7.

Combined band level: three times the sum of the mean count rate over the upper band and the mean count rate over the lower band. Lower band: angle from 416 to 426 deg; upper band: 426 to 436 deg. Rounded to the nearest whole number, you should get 102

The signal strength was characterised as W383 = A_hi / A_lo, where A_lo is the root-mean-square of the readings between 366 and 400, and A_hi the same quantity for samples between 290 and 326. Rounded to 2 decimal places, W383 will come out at 0.98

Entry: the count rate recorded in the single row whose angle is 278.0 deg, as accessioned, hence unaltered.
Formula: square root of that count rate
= 3.86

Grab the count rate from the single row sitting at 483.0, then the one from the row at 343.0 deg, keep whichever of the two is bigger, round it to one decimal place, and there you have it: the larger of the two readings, 19.8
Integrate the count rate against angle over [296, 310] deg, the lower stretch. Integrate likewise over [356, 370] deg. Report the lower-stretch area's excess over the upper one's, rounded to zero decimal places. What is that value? -6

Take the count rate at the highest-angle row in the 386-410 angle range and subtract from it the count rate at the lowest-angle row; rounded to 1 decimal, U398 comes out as -0.7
